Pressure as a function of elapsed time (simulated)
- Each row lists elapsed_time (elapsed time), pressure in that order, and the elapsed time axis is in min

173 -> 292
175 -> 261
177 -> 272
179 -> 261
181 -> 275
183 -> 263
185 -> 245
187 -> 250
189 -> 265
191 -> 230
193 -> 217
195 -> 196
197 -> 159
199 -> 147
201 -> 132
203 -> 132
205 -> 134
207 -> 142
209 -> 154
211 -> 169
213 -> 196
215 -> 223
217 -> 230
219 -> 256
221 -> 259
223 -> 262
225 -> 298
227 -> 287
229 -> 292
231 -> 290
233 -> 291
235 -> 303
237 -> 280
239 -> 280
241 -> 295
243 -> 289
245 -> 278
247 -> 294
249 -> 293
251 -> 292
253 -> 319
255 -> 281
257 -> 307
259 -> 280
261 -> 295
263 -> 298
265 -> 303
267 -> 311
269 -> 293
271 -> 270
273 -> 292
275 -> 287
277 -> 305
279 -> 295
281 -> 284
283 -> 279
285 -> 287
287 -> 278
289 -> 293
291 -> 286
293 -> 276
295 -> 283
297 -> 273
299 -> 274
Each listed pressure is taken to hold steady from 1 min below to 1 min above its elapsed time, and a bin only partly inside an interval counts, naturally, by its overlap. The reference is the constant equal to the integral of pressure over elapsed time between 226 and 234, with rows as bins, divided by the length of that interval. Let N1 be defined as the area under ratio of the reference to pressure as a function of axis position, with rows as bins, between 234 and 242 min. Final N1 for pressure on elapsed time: 8.0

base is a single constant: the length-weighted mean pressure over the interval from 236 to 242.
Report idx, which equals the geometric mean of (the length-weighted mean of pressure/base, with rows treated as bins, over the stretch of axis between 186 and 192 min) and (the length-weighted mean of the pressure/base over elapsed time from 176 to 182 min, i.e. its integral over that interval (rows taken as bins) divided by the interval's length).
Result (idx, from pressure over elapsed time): 0.91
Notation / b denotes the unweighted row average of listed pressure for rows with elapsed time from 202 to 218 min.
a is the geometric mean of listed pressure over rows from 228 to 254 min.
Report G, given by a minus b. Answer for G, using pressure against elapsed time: 119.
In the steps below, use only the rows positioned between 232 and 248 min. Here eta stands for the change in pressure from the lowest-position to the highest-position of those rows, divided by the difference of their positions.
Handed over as 0.2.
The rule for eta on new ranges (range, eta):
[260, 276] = -0.6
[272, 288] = -1.0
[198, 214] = 3.5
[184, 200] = -7.0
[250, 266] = 0.8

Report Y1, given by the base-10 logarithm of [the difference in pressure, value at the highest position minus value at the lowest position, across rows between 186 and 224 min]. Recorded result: 1.1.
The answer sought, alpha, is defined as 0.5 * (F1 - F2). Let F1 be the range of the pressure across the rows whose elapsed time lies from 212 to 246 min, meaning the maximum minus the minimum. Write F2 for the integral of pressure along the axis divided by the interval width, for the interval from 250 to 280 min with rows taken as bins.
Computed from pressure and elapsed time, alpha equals -94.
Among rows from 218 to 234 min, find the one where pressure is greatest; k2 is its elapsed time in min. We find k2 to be 225 min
